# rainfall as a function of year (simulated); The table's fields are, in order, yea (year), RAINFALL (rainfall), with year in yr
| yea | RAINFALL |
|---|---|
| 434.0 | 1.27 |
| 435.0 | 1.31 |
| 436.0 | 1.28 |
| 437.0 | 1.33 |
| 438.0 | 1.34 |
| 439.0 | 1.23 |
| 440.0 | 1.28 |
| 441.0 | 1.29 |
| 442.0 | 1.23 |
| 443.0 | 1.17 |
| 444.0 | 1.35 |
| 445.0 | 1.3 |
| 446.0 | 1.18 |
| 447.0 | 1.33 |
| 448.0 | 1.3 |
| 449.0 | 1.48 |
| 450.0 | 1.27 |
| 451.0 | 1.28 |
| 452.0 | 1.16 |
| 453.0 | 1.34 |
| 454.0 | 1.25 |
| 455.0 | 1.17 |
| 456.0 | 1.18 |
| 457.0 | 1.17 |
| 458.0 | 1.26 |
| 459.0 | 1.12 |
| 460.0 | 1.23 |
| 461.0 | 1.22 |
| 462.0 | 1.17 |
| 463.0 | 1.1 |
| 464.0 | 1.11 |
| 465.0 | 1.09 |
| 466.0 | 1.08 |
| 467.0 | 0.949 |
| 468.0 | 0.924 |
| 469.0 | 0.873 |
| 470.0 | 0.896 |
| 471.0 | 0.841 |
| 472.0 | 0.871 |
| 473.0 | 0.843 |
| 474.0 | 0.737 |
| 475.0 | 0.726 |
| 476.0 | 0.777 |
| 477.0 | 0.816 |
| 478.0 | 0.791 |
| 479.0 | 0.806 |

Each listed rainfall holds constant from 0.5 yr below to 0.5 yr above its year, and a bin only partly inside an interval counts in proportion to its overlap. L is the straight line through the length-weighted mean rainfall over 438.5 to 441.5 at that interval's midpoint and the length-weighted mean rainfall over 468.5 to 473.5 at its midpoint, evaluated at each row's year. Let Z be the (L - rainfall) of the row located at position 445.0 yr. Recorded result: -0.10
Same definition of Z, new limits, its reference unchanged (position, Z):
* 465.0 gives -0.15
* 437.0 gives -0.02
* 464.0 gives -0.15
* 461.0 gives -0.23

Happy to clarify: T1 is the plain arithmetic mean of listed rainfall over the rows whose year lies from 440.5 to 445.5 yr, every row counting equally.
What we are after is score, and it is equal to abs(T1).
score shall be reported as 1.27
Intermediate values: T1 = 1.27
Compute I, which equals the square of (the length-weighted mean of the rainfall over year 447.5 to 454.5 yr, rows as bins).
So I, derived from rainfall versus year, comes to 1.68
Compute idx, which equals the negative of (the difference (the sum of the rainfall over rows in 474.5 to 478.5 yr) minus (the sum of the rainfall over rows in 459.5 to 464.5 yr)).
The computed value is 2.7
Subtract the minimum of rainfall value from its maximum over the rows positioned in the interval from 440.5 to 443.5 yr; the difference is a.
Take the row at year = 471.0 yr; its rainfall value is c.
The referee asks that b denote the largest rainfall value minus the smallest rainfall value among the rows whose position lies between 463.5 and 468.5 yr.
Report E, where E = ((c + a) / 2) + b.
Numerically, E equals 0.67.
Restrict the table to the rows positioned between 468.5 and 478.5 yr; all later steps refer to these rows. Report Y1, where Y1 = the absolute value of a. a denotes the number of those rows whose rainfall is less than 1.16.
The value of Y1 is 10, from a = 10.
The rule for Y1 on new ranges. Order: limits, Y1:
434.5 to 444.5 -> 0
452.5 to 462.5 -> 1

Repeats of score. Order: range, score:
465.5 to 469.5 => 0.96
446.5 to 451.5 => 1.33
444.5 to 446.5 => 1.24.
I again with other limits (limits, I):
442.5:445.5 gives 1.62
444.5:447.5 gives 1.61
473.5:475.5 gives 0.54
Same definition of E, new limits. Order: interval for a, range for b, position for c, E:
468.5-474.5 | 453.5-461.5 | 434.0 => 0.85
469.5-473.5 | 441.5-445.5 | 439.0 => 0.82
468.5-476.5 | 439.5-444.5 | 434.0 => 0.90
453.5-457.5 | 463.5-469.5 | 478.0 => 0.67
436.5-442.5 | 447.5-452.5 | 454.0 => 1.00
